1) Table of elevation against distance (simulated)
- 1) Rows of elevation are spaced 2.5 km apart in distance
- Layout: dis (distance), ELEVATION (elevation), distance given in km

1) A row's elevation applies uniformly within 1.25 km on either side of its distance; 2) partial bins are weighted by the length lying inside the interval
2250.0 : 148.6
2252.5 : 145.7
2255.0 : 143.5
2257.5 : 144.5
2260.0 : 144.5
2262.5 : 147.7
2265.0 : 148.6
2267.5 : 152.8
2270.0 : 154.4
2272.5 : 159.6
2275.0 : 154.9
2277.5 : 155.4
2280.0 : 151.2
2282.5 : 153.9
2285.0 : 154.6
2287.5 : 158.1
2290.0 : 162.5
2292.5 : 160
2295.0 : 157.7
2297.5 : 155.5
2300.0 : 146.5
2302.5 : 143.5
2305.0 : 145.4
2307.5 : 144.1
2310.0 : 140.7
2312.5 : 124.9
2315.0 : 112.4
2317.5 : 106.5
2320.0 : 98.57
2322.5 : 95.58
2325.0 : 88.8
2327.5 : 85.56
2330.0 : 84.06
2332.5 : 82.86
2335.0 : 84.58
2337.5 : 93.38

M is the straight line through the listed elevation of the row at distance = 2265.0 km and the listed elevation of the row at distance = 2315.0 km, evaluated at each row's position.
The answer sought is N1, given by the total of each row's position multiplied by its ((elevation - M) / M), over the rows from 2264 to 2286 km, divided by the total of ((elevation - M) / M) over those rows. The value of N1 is 2277.9 km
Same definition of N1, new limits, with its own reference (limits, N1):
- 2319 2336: 2328.2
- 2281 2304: 2293.0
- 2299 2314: 2305.8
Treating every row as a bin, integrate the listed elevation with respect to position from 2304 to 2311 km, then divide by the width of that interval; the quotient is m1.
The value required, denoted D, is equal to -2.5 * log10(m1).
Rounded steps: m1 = 143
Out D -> -5.39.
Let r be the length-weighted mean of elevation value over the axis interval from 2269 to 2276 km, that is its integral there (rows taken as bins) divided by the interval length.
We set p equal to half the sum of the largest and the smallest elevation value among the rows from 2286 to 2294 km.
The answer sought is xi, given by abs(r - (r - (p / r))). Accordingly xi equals 1.02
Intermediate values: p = 160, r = 156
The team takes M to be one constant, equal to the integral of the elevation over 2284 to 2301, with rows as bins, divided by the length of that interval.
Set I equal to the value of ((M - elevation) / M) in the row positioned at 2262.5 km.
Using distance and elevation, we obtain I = 0.06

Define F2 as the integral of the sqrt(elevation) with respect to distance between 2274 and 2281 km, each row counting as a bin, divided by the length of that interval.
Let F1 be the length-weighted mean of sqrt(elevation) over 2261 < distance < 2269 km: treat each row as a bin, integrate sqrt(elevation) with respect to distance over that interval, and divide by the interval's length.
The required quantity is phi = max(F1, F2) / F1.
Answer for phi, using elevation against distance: 1.01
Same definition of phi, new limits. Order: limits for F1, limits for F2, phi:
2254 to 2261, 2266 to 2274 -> 1.04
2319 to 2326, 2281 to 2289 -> 1.28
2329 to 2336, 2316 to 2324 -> 1.09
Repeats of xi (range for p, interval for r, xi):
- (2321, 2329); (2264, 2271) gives 0.60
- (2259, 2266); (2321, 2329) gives 1.63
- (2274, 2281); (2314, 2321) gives 1.45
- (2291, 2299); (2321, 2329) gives 1.75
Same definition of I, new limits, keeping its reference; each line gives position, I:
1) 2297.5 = 0.01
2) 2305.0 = 0.07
